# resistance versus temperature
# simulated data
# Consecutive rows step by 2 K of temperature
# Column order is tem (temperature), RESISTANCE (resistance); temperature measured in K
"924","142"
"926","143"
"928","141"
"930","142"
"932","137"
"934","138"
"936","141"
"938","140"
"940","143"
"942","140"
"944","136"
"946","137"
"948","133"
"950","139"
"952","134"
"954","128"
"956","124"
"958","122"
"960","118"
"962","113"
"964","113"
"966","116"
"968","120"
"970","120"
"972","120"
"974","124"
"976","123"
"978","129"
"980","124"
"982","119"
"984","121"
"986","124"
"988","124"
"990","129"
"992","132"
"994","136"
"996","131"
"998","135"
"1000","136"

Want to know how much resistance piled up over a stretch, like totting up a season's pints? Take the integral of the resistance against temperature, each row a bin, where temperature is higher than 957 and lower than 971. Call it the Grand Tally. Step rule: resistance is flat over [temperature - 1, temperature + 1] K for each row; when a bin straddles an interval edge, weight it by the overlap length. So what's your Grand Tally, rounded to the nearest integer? 1644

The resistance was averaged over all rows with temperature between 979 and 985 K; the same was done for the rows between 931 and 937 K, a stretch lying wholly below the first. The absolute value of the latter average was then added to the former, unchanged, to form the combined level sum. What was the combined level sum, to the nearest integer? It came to 260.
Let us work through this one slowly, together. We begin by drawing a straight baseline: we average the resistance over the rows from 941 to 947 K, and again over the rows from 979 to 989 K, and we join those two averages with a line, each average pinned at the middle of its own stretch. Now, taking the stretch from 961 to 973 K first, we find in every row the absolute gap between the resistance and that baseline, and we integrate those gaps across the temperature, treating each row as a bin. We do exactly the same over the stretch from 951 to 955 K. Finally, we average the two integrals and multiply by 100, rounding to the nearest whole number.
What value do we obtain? 7779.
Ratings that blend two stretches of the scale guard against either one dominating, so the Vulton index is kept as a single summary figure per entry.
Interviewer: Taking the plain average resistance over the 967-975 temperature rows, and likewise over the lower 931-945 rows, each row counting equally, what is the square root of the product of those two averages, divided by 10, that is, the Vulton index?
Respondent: 13.0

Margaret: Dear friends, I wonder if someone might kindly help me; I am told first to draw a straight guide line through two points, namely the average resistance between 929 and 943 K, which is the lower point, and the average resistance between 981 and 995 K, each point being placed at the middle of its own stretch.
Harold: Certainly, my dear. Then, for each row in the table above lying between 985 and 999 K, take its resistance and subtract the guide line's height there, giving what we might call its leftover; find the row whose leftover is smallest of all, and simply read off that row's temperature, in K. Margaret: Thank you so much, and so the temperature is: 986 K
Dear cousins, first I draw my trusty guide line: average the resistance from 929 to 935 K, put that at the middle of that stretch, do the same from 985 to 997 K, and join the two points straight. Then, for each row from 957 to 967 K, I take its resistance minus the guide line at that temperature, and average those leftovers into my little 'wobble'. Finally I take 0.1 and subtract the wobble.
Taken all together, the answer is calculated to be 18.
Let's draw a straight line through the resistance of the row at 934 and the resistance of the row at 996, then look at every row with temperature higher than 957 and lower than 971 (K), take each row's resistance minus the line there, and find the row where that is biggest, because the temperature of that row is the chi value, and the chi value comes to 958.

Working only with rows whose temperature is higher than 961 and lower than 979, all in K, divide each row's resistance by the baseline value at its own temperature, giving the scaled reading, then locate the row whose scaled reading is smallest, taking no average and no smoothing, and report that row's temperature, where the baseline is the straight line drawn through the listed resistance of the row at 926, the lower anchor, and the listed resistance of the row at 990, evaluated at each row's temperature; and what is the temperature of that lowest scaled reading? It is 962 K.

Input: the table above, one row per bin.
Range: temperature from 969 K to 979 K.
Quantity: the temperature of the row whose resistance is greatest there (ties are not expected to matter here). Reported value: 978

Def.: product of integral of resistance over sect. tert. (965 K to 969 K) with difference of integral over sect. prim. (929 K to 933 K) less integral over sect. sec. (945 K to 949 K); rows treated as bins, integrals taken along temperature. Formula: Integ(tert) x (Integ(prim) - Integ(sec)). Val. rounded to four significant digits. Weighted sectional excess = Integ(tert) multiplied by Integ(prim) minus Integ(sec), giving 8496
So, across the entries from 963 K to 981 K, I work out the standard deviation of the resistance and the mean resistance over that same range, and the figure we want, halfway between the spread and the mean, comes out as 63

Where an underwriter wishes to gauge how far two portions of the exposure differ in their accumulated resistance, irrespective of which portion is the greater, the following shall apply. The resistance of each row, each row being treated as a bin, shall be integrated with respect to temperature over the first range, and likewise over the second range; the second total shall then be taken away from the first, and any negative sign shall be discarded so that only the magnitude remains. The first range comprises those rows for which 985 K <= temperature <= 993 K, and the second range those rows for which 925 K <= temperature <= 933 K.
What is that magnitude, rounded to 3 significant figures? 108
